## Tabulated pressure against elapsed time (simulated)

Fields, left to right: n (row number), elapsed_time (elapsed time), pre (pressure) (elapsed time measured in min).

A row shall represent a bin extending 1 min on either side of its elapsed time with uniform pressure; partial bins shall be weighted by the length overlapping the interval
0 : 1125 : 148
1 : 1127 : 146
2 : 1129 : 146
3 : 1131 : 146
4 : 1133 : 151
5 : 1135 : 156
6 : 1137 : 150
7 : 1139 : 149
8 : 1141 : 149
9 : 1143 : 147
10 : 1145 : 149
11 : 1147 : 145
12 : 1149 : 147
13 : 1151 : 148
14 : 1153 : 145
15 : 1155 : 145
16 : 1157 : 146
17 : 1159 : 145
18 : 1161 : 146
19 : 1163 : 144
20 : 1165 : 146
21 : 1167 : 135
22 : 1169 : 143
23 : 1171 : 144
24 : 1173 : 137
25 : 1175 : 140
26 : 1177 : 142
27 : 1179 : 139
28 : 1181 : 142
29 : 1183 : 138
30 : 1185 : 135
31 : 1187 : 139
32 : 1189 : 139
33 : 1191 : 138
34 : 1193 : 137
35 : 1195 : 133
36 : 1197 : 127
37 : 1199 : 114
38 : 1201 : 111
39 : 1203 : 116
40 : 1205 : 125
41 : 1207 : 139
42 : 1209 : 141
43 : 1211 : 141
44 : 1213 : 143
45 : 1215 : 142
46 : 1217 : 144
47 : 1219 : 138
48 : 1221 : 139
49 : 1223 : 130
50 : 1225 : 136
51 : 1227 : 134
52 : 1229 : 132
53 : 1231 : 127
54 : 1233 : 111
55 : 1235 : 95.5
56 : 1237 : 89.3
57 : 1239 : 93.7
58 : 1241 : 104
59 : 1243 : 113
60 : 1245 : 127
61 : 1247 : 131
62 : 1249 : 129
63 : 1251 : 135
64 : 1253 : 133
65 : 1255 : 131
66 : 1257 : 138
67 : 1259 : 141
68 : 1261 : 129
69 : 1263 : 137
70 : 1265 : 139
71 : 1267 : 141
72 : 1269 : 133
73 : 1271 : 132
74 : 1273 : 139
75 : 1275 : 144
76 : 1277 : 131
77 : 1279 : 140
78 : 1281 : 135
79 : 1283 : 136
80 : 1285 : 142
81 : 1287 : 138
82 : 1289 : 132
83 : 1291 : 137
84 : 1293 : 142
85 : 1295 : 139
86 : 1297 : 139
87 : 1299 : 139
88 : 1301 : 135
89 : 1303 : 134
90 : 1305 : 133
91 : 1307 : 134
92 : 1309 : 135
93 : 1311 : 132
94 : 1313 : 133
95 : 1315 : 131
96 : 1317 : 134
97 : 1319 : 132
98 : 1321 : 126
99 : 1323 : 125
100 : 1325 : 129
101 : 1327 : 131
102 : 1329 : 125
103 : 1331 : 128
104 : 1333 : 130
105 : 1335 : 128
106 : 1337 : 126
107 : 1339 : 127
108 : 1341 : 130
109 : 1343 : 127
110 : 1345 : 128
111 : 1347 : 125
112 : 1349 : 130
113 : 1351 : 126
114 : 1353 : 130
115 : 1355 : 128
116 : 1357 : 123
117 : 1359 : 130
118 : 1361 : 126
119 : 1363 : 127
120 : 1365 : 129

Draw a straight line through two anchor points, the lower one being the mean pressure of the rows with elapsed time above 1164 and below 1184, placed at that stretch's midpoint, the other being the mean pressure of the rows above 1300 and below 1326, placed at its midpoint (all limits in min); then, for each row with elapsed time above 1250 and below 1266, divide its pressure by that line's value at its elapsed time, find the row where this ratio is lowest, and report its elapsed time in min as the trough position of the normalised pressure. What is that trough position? 1261 min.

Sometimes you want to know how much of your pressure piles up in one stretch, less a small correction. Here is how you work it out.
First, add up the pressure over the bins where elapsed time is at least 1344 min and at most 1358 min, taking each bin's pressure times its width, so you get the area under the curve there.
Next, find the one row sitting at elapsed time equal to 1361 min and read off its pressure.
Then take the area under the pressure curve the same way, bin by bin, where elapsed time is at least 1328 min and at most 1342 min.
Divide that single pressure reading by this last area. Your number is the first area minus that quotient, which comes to 1780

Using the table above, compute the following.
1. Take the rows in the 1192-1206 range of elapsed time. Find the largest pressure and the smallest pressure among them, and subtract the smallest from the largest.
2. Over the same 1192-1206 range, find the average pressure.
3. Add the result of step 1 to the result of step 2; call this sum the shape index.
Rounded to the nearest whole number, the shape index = 149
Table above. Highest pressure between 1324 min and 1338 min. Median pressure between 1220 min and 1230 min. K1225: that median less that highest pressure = 3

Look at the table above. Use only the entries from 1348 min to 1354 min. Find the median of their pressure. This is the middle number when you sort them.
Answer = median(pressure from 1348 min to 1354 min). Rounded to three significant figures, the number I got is 130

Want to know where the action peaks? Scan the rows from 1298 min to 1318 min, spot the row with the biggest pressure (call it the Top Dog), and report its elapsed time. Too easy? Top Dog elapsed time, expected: 1299 min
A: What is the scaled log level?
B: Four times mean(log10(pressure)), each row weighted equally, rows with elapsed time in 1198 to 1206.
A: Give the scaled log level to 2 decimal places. 8.26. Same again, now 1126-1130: 8.66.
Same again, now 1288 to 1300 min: 8.56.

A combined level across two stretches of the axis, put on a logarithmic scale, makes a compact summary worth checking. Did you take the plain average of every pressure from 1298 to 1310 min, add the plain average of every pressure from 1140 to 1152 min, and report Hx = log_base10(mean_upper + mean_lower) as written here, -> 2.45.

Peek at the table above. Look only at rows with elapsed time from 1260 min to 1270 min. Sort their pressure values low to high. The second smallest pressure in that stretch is 133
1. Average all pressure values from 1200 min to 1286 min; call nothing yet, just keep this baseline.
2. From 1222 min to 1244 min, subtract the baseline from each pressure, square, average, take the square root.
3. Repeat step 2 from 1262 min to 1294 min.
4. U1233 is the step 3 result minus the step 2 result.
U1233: -14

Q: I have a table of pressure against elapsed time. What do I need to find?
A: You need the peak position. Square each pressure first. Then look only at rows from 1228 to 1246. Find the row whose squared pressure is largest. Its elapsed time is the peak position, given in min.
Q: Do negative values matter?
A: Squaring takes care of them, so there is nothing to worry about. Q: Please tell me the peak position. 1229 min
